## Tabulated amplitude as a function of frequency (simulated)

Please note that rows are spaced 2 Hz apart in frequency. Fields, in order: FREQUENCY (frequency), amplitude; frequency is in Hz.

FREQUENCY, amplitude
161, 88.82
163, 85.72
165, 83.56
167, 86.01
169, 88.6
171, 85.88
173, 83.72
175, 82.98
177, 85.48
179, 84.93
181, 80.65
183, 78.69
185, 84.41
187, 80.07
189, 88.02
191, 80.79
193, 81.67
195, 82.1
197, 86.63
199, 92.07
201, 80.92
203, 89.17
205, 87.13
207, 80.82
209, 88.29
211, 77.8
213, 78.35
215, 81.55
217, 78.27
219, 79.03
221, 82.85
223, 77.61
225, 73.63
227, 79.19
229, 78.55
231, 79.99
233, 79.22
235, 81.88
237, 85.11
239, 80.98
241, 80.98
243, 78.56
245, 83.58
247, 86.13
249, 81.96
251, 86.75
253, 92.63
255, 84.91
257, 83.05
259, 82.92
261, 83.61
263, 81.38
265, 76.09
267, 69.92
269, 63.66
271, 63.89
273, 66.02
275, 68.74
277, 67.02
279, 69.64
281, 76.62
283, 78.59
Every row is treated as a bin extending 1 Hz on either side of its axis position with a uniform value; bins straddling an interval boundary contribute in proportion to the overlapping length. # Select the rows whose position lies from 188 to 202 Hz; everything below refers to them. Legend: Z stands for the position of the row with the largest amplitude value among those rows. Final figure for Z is 199 Hz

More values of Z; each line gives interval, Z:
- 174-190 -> 189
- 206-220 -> 209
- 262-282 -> 263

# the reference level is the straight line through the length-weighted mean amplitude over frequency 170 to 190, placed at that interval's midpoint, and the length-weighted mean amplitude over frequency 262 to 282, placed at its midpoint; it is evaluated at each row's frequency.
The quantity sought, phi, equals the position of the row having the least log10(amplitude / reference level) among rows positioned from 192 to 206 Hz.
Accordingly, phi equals 193 Hz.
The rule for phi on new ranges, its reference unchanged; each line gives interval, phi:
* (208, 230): 225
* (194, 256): 225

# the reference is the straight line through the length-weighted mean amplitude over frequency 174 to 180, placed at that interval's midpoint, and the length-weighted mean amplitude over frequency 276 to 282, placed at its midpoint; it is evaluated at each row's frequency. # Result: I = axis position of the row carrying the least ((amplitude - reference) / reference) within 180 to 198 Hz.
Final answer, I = 183 Hz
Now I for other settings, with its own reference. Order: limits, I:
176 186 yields 183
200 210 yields 201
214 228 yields 225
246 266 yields 265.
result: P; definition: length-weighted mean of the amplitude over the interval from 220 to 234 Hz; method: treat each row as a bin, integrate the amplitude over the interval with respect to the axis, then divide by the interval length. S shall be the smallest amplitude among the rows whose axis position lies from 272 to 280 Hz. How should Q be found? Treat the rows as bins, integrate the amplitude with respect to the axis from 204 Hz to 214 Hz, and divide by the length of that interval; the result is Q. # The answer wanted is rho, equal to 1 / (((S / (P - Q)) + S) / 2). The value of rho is 0.041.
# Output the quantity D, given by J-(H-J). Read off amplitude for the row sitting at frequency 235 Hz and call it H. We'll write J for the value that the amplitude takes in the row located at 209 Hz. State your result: 95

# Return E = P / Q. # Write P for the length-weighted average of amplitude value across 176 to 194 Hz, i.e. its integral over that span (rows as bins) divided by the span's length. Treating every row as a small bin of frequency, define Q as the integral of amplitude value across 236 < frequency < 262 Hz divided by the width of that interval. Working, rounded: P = 83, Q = 83.9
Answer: 0.99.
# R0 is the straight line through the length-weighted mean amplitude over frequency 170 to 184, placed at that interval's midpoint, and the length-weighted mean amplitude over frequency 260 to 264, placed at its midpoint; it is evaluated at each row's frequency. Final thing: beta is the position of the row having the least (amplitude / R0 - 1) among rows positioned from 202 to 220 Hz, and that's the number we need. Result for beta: 211 Hz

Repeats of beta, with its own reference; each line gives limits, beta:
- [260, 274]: 269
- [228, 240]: 229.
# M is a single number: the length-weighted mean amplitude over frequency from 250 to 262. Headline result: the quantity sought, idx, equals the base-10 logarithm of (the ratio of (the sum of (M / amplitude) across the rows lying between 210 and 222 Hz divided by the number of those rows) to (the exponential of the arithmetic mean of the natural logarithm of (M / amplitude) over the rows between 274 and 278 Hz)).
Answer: -0.07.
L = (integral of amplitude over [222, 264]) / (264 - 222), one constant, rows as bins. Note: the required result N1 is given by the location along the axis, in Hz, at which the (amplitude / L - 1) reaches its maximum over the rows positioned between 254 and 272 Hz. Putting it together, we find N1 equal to 255 Hz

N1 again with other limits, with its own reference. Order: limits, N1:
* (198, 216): 199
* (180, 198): 189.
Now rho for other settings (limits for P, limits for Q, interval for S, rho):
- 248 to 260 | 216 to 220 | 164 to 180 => 0.021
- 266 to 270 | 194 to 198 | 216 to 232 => 0.029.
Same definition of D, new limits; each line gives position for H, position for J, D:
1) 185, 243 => 73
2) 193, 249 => 82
